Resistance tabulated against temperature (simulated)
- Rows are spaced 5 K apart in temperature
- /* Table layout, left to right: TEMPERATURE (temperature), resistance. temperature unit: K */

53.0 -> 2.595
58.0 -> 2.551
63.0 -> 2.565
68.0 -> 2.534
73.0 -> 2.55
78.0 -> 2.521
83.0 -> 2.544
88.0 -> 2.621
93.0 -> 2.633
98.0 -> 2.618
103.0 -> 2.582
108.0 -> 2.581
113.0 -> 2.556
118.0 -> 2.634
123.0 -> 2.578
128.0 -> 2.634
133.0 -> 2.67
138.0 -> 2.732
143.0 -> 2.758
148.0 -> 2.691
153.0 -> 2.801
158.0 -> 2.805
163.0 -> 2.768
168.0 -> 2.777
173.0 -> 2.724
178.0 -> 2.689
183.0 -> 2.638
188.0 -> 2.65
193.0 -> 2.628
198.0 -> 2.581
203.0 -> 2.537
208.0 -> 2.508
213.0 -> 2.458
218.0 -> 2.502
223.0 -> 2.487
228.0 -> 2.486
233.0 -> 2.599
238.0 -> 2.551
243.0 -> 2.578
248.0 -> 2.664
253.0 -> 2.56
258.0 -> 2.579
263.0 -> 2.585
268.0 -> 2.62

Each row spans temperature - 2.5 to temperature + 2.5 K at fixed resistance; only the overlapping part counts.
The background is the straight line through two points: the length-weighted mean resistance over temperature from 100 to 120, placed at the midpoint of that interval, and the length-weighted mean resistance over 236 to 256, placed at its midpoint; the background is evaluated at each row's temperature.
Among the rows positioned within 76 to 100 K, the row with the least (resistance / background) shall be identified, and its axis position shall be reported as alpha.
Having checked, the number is 78.0 K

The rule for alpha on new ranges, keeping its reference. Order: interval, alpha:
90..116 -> 113.0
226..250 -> 228.0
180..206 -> 203.0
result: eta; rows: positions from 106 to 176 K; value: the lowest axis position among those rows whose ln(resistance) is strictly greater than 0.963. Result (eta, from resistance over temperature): 118.0 K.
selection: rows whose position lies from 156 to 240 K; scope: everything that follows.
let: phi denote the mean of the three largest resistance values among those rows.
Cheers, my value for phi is 2.78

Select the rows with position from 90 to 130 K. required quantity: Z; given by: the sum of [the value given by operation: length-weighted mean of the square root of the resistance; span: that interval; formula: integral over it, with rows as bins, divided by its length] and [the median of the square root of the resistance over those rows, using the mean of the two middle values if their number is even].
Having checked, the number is 3.23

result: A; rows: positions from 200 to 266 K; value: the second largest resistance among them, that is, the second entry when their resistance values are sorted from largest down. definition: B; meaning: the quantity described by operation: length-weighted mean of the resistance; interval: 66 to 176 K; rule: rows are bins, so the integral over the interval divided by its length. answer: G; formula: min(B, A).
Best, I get 2.60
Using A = 2.599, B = 2.65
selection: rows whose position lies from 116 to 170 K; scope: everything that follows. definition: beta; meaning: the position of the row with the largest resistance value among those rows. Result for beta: 158.0 K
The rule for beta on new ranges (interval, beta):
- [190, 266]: 248.0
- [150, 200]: 158.0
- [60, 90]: 88.0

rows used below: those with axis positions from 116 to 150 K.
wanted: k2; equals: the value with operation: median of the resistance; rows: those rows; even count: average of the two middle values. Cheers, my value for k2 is 2.67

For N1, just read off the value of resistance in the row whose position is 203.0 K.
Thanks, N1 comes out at 2.537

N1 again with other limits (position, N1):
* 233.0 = 2.599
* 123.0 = 2.578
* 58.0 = 2.551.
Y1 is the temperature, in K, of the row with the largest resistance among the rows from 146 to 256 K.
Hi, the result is 158.0 K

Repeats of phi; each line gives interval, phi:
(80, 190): 2.79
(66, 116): 2.62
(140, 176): 2.79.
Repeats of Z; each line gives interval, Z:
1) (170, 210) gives 3.24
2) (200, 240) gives 3.17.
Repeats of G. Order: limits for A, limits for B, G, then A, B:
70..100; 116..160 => 2.62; 2.621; 2.70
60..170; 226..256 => 2.57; 2.801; 2.57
